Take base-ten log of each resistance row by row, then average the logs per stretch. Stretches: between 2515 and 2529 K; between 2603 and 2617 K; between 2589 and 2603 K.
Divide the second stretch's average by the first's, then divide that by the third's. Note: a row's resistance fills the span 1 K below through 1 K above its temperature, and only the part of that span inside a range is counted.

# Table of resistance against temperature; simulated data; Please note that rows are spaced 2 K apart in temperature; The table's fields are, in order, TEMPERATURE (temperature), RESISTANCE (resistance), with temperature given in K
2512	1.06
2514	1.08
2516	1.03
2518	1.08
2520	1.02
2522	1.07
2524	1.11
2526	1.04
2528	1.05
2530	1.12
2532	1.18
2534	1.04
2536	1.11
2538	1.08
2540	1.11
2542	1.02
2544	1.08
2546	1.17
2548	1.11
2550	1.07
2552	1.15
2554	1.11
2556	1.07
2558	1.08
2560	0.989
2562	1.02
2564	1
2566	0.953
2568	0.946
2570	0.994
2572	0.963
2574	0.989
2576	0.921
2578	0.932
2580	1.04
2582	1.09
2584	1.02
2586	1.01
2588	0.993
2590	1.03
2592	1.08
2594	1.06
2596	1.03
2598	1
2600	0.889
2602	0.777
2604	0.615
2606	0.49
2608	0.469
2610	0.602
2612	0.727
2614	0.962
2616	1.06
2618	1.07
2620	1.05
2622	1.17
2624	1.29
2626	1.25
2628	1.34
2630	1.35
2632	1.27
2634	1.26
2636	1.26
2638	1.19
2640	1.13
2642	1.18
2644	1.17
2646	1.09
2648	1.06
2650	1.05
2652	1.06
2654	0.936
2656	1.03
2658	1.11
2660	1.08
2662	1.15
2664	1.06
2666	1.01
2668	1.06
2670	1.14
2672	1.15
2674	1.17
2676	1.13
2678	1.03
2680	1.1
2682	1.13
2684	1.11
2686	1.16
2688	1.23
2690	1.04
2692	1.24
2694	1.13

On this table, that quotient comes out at 656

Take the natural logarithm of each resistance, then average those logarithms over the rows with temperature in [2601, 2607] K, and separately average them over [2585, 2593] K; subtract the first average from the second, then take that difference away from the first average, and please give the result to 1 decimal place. -1.0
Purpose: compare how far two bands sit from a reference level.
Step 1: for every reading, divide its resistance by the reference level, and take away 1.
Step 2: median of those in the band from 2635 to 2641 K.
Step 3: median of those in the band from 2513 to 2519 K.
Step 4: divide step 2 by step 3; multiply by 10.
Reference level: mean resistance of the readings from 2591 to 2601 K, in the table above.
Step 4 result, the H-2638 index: 26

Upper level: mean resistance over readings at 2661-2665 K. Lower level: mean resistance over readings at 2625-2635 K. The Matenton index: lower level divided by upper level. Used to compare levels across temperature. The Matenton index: 1.17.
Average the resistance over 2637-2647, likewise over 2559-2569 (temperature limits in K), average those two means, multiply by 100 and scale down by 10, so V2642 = 10.7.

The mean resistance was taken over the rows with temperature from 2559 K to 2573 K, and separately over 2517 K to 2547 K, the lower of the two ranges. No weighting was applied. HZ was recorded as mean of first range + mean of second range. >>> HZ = 2.07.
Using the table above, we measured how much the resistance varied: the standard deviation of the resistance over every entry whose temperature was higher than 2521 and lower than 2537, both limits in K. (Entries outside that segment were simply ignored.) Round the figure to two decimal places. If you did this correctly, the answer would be 0.05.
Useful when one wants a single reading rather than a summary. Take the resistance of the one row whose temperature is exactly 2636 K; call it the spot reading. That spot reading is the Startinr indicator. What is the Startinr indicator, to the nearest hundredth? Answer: 1.26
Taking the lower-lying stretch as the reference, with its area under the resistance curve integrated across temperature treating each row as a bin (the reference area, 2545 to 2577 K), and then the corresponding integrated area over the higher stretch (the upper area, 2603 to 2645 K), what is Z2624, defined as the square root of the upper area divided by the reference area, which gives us 1.15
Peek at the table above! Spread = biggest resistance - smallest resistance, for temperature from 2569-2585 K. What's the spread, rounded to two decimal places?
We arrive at 0.17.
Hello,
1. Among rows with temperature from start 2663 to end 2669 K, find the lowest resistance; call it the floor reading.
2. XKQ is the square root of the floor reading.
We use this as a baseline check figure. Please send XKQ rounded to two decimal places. 1.00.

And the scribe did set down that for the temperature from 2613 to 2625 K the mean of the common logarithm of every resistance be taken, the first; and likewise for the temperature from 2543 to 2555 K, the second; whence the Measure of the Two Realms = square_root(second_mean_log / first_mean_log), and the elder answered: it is 1.1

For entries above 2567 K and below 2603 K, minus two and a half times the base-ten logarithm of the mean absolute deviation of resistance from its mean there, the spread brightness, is 3.15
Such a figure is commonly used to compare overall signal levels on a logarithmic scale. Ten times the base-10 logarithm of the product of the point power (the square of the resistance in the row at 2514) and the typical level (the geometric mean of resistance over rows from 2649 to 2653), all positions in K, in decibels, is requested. 0.90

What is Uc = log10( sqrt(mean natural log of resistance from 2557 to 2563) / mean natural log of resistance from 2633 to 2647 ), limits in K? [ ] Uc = 0.0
